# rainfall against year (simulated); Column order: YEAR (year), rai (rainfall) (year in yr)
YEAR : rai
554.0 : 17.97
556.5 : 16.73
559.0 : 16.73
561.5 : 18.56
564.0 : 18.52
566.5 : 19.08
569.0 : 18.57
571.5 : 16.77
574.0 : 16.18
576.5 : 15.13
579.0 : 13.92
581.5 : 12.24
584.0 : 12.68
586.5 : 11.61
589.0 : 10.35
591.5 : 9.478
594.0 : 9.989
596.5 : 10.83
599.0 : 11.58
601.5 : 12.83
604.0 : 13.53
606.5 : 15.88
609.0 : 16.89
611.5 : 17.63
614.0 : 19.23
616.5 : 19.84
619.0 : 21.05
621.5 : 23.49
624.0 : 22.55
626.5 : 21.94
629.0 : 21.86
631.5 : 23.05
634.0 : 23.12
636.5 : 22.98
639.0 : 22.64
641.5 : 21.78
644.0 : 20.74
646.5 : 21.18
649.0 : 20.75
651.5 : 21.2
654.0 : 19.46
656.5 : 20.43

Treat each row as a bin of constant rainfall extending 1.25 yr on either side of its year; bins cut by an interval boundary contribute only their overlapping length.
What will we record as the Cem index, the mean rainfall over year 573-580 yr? 15.1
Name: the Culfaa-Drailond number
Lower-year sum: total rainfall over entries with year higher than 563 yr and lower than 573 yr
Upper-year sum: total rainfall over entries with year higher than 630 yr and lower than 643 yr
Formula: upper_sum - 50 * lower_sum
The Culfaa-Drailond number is -3533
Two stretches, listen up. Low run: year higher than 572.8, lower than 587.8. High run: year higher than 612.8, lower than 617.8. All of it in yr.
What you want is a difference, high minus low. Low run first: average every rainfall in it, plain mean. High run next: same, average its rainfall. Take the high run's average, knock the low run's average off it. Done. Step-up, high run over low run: 5.9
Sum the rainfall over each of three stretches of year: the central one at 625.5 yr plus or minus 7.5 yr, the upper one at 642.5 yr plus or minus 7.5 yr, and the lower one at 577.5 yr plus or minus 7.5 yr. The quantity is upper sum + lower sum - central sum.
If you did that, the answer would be 83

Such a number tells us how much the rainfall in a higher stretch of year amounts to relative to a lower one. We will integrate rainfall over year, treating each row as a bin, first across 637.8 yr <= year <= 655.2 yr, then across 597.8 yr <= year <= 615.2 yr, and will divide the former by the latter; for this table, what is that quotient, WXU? 1.4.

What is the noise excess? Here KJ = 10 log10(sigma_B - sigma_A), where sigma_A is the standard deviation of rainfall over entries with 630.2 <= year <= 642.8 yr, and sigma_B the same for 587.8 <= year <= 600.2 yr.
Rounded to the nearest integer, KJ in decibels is -6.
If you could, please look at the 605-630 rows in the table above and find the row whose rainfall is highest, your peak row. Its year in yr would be 621.5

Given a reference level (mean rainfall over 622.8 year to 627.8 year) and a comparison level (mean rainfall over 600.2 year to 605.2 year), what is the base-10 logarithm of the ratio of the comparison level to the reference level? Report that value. -0.23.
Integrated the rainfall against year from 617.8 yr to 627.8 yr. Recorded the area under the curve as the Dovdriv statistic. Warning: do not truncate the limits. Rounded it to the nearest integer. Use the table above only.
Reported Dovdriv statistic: 223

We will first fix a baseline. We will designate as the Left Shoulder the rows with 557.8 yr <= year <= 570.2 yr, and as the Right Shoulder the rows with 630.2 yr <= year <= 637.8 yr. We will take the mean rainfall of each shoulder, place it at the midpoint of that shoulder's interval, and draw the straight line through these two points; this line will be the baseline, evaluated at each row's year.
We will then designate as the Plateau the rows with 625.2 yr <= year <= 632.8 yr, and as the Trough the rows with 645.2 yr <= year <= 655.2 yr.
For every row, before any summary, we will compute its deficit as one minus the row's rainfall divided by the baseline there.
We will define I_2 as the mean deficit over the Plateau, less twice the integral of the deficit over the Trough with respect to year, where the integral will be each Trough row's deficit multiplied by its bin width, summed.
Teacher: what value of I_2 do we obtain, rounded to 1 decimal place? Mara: -2.9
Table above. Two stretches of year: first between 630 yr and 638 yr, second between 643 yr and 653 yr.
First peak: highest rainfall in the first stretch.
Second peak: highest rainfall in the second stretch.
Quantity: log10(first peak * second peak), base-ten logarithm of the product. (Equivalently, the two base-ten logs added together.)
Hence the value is 2.69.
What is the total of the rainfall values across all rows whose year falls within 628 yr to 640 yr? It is 114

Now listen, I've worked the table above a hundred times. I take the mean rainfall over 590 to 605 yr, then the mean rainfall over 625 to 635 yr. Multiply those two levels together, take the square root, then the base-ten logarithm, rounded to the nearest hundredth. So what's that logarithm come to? 1.20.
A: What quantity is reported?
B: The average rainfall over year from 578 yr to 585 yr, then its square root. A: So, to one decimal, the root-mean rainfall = 3.6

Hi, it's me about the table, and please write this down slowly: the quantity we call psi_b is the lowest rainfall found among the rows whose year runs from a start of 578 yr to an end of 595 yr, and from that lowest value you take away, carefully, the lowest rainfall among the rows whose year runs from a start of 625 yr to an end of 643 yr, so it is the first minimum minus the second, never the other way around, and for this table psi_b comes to -12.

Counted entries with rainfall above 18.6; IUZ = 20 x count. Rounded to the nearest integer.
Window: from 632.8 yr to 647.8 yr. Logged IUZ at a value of 120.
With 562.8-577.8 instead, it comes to 20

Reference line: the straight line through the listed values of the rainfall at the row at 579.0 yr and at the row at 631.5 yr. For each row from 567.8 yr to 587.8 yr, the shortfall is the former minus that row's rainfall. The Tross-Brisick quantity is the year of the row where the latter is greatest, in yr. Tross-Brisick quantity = 586.5 yr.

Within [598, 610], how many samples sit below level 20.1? 5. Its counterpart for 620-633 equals 0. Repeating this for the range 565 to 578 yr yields 5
